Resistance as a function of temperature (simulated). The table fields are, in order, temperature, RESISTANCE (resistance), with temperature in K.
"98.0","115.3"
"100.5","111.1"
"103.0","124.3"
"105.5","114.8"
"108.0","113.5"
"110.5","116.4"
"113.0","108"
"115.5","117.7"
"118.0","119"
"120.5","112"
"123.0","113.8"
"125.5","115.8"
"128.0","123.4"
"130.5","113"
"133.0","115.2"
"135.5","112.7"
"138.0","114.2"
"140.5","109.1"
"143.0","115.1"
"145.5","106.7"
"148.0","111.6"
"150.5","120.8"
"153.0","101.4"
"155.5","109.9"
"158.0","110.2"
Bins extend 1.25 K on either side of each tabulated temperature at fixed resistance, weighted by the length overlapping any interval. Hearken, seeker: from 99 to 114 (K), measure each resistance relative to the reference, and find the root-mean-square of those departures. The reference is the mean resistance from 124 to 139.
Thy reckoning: 5.2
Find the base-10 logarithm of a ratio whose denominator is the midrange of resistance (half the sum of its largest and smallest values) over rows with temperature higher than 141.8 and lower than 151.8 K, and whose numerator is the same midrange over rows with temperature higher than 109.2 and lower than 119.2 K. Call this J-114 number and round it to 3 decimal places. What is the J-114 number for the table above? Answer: -0.001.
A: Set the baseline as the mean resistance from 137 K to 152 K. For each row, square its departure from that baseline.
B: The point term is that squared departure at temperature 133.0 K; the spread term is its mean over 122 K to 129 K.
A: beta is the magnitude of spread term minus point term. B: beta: 34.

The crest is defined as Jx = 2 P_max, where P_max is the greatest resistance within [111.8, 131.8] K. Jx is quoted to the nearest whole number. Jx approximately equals 247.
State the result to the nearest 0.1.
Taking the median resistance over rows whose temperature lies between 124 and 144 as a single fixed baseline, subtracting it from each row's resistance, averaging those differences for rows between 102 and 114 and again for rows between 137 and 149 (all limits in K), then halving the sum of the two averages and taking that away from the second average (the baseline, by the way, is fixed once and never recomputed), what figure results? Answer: -2.0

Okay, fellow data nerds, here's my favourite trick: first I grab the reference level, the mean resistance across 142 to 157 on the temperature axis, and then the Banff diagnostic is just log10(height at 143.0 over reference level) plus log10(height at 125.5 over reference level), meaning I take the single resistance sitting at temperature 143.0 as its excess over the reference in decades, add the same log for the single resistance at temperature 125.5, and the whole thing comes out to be 0.035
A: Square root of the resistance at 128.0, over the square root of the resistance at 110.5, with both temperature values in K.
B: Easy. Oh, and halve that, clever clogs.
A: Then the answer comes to 0.515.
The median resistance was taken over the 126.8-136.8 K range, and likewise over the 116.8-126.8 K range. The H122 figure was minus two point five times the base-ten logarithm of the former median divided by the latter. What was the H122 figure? 0.01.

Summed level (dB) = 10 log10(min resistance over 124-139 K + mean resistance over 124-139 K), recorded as 23.6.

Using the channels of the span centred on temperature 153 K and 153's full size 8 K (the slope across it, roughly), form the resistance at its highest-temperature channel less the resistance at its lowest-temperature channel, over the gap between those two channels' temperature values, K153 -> -2.2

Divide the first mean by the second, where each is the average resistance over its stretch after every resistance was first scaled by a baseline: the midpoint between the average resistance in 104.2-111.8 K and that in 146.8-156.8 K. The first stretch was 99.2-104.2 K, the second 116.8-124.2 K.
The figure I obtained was 1.02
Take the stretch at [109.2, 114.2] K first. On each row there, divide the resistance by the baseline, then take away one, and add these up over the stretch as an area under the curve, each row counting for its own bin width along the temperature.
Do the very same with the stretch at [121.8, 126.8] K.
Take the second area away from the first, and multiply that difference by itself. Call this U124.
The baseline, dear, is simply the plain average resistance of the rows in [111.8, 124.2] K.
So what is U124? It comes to 0.013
